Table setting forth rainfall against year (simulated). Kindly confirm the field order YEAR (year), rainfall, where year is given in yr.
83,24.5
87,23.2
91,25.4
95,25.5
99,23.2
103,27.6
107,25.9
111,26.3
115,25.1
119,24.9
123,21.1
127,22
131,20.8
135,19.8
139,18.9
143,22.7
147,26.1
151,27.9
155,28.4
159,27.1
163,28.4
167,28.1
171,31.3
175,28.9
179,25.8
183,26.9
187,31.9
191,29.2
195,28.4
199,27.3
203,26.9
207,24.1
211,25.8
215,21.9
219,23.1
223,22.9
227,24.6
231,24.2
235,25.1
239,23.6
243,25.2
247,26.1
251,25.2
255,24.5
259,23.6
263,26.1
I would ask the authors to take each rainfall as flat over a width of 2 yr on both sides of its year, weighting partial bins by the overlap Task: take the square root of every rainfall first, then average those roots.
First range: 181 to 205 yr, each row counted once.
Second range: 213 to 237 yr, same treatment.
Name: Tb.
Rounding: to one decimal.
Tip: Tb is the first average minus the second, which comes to 0.5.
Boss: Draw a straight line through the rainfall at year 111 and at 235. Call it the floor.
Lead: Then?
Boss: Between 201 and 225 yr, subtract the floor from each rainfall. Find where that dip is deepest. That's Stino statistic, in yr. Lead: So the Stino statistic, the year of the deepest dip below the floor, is 215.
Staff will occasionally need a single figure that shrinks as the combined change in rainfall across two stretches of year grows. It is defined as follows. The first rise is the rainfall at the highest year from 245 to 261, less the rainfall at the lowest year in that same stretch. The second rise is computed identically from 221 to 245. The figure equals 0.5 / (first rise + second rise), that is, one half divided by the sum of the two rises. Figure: -2.5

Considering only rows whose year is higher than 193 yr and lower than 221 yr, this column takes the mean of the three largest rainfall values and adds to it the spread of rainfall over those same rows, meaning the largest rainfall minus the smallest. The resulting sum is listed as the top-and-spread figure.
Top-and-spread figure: 34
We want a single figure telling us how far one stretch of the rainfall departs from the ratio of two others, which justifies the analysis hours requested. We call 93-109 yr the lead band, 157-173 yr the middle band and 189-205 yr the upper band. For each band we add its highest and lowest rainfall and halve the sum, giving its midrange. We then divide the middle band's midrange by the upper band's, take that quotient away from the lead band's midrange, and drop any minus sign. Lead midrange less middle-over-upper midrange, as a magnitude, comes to 24.4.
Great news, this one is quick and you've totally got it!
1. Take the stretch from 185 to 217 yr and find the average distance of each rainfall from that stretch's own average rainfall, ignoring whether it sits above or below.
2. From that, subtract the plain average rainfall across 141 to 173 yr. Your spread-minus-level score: -25.2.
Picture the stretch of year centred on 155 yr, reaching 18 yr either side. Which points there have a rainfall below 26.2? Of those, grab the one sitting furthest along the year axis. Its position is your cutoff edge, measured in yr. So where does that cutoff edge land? 147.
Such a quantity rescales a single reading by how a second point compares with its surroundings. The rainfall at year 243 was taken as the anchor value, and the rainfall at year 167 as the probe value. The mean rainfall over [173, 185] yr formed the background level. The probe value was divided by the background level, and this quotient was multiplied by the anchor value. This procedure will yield 26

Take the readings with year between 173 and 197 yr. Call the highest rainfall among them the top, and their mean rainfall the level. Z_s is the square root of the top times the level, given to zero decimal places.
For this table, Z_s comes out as 30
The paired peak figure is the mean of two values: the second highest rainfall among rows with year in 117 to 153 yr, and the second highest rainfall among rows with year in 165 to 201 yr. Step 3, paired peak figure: 28.7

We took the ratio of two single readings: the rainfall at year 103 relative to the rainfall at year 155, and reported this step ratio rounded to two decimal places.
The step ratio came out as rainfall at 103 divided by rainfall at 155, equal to 0.97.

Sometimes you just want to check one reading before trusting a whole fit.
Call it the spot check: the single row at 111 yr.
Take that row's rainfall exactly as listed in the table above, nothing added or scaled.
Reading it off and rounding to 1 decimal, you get 26.3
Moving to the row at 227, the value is 24.6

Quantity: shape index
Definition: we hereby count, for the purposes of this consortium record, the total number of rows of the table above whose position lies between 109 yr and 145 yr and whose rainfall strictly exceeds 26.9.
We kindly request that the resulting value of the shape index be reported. 0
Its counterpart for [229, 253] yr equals 0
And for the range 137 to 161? 3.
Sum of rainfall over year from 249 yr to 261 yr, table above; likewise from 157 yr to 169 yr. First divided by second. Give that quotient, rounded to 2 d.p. 0.88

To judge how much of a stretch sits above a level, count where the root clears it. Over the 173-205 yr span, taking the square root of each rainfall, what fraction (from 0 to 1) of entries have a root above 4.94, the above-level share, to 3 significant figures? 1.00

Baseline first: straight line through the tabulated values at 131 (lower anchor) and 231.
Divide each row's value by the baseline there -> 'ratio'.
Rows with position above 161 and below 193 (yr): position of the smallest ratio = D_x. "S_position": 179 yr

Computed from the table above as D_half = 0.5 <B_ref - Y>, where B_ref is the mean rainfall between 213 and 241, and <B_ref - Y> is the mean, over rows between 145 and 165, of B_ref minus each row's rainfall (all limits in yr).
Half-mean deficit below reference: -2.0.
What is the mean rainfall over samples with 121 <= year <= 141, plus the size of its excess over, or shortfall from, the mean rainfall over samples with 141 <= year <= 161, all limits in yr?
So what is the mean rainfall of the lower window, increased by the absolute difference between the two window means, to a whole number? 26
